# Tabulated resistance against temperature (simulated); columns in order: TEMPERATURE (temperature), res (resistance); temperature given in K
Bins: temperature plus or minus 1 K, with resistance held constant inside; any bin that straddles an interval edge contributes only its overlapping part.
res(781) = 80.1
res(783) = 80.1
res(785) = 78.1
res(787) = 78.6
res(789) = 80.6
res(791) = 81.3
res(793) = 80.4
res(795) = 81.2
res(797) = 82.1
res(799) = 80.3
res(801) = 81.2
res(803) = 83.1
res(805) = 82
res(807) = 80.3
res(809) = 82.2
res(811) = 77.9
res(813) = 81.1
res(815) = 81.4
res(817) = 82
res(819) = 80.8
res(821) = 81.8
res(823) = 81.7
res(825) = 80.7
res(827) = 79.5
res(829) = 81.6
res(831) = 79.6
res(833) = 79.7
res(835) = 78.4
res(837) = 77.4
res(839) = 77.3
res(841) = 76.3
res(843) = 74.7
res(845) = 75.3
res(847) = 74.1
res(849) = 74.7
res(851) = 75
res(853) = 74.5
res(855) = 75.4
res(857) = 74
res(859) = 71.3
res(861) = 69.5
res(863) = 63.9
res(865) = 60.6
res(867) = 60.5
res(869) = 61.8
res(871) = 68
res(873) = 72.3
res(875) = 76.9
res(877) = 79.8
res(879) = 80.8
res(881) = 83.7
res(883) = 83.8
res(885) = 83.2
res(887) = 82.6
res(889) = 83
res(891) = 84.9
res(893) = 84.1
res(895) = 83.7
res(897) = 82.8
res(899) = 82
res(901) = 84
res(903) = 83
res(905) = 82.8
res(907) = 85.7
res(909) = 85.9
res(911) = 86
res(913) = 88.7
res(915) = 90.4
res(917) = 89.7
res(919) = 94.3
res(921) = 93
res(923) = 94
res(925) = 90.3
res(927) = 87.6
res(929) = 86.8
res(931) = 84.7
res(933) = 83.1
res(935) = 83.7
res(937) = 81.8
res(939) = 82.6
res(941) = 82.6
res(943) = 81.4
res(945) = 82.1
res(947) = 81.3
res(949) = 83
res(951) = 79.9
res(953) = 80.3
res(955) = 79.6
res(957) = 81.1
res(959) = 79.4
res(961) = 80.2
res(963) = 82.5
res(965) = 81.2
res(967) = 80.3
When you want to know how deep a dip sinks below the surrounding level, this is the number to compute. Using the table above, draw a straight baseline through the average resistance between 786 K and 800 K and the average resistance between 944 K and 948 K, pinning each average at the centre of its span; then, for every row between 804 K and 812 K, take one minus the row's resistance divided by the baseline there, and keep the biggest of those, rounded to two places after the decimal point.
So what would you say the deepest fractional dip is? 0.04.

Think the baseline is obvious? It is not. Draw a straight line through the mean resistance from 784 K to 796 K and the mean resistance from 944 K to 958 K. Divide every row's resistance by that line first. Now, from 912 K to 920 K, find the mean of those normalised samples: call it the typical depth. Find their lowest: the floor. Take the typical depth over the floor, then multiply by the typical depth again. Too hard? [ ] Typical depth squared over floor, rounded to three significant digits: 1.15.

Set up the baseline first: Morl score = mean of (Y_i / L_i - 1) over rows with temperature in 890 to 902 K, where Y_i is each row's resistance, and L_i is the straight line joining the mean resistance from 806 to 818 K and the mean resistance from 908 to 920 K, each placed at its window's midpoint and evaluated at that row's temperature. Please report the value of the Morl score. -0.047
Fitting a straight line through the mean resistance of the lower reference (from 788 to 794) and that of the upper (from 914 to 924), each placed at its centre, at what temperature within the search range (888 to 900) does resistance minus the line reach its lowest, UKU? 899 K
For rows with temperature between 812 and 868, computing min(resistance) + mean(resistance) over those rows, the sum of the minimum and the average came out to 136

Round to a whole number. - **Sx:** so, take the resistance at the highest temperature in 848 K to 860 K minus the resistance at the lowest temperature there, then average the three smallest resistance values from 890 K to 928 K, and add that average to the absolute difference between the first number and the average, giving 168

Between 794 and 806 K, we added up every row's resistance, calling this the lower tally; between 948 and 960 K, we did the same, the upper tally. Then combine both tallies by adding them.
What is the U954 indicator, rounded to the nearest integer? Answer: 973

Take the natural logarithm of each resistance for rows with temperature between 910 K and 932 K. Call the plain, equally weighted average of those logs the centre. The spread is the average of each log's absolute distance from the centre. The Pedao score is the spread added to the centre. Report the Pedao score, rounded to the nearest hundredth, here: 4.52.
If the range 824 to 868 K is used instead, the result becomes 4.36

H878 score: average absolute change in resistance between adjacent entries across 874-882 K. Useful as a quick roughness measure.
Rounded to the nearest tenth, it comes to 2.3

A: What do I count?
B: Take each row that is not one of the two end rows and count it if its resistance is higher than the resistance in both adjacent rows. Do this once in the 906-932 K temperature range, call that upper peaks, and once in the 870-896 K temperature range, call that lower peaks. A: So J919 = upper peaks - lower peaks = 1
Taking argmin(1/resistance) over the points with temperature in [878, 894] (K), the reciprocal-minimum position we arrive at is 891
